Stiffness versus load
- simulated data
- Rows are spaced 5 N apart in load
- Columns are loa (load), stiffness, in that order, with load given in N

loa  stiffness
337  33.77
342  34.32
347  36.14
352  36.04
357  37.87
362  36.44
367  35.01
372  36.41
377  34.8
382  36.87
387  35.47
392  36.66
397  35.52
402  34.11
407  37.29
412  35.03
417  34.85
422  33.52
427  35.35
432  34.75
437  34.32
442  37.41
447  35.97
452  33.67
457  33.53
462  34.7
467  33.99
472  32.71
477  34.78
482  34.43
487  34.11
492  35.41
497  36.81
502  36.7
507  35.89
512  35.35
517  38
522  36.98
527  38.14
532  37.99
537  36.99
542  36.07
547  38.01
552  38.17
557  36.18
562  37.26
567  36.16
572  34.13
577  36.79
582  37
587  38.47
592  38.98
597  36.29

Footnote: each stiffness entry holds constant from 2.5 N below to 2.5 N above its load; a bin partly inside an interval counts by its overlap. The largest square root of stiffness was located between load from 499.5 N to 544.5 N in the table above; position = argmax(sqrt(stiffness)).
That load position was 527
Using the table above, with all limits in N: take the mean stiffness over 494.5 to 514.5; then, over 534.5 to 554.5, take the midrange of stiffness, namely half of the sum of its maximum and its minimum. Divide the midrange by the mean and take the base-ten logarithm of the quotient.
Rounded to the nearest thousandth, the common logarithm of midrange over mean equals 0.011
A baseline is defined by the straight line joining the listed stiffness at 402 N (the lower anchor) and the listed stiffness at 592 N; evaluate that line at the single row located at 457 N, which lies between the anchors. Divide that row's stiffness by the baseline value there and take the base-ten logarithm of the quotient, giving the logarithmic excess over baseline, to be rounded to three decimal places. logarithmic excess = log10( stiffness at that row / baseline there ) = -0.025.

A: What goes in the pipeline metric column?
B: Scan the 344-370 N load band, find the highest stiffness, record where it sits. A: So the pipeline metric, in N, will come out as 357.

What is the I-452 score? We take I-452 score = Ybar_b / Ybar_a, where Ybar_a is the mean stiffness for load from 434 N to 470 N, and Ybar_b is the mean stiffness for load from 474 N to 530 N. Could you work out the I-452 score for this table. 1.04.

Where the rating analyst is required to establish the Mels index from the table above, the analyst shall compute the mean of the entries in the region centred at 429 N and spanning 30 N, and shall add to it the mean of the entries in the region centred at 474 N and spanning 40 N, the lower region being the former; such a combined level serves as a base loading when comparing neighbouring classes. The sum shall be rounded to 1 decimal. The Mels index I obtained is 69.2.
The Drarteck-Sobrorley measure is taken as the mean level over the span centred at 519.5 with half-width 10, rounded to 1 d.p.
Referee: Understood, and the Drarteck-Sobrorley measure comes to 37.1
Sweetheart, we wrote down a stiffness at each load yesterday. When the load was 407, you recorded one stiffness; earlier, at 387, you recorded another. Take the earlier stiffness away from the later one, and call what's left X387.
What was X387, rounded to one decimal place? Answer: 1.8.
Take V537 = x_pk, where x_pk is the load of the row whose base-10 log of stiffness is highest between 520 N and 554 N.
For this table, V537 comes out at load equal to 552 N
